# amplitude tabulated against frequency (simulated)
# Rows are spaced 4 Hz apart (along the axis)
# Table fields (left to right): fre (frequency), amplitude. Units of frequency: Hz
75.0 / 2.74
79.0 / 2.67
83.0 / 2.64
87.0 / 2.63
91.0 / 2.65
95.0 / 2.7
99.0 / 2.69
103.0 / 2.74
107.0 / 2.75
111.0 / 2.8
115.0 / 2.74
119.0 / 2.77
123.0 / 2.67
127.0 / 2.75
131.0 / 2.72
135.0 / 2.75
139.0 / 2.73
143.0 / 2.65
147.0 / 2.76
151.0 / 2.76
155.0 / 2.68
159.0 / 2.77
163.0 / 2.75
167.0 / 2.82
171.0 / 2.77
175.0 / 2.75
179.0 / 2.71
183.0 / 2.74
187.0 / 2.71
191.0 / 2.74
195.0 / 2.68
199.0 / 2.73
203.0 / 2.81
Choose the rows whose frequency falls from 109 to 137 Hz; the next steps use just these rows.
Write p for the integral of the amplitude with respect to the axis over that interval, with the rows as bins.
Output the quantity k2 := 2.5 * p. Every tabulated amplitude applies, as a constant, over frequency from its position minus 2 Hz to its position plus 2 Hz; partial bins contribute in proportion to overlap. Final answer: 192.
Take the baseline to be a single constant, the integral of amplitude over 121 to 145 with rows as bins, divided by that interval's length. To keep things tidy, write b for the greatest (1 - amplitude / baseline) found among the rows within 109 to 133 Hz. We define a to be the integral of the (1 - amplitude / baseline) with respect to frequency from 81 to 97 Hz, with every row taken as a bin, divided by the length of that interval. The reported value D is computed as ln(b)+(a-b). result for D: -4.2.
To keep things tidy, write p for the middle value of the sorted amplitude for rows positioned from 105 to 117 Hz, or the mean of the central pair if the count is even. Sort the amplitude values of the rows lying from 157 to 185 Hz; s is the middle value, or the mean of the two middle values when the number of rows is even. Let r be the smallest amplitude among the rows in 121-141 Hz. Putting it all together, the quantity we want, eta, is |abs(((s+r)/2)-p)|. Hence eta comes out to 0.040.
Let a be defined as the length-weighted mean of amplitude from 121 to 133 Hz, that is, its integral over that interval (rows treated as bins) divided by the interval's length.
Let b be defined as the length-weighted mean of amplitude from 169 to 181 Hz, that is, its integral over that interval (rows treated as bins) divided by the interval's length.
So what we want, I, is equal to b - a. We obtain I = 0.030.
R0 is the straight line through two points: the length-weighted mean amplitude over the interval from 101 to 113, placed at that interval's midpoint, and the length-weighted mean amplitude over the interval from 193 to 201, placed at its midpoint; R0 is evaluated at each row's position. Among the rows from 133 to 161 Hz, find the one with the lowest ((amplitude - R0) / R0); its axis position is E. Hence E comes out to 143.0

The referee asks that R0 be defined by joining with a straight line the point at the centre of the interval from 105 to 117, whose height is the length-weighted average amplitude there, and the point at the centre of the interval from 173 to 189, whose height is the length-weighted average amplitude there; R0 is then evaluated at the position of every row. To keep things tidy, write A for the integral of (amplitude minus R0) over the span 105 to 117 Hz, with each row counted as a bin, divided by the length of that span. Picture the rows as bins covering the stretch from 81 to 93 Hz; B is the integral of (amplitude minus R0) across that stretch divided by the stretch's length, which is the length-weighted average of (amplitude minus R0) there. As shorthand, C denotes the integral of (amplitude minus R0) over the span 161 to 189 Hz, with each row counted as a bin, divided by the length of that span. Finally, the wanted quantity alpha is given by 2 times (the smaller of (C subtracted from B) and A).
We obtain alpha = -0.31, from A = 0.000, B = -0.136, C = 0.02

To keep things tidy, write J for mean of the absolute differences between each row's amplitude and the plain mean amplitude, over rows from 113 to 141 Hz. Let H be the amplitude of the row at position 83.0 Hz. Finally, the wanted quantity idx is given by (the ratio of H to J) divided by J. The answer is 5239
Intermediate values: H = 2.64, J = 0.0224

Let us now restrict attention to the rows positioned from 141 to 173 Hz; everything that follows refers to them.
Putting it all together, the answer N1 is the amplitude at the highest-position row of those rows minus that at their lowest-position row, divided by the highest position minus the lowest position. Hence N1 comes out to 0.004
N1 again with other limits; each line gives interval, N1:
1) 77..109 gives 0.003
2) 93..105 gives 0.005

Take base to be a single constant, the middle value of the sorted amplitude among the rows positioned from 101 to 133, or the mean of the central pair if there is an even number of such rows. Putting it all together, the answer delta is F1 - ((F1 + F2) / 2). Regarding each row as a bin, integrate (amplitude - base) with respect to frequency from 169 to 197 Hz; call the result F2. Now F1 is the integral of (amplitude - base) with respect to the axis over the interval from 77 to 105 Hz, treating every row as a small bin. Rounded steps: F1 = -1.98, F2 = -0.46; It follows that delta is -0.76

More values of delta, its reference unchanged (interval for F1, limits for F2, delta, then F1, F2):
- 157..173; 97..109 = 0.37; 0.52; -0.22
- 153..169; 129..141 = 0.15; 0.16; -0.14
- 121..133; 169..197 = 0.04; -0.38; -0.46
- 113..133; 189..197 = -0.01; -0.30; -0.28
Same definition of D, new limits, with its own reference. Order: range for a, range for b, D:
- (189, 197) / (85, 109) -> -3.5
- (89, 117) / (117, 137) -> -4.2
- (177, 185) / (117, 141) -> -4.2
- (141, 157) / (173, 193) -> -7.4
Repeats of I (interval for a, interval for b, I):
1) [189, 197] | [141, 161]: 0.014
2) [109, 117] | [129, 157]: -0.049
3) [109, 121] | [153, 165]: -0.037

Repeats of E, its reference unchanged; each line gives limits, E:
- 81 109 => 87.0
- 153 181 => 155.0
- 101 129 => 123.0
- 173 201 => 195.0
